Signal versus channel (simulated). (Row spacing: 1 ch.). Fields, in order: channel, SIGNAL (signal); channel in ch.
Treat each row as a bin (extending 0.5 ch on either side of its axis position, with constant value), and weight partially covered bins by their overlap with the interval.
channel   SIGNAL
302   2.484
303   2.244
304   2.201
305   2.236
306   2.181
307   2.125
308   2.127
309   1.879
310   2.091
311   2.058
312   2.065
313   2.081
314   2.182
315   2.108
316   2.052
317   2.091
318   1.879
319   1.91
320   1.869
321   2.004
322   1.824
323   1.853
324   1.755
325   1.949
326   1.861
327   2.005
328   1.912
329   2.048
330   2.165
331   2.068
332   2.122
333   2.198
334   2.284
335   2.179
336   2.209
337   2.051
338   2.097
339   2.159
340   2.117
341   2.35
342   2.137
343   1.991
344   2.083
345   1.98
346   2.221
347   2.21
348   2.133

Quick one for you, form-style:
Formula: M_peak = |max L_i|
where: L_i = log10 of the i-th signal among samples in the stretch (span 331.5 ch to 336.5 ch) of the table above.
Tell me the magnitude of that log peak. 0.359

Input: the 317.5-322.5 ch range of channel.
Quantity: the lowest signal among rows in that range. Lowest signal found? 1.824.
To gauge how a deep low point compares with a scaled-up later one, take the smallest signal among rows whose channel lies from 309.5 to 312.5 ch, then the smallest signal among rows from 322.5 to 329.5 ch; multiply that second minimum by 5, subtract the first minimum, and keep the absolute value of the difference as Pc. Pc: 6.7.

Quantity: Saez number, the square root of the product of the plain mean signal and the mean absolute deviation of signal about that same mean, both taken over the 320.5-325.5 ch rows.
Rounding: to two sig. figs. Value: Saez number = 0.39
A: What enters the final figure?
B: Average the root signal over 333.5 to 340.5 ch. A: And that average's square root 1.21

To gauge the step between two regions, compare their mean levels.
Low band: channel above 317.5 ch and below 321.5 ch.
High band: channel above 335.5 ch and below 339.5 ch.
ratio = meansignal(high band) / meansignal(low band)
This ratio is 1.11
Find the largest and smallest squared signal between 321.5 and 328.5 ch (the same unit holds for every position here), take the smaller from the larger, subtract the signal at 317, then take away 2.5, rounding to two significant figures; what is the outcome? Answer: -3.7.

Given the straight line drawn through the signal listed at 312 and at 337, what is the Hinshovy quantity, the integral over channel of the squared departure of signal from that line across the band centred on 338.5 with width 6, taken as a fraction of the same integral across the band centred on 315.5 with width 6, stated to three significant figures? 2.66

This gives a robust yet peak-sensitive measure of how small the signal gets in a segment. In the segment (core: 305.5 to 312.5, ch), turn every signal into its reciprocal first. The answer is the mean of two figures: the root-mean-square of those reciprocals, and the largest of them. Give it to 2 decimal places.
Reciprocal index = 0.51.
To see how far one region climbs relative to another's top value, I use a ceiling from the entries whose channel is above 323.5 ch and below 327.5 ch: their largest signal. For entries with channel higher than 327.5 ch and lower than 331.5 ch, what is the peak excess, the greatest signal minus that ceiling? 0.16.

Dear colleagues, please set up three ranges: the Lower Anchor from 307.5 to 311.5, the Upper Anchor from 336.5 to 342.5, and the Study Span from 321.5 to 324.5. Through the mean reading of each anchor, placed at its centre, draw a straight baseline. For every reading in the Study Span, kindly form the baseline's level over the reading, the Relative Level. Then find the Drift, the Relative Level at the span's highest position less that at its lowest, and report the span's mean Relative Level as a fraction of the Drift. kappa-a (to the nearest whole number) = 23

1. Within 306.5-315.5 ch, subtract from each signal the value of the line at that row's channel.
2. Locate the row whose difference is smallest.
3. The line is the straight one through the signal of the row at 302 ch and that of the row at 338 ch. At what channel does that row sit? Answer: 309 ch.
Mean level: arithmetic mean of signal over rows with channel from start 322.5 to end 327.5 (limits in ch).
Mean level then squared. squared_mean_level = 3.55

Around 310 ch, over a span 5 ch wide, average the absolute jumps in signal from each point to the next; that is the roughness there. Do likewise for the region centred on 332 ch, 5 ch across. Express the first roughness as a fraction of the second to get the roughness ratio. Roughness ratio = 1.6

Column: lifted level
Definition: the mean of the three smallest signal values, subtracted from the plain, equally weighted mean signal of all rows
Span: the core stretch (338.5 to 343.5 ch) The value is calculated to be 0.069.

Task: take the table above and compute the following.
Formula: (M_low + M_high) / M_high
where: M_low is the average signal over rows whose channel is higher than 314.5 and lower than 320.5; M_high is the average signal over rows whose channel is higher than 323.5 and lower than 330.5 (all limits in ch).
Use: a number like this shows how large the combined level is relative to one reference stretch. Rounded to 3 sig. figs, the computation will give 2.01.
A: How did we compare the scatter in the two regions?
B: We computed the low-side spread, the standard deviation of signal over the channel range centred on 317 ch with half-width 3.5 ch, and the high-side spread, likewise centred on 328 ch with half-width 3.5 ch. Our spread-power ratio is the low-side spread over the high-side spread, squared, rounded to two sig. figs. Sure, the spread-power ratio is 1.5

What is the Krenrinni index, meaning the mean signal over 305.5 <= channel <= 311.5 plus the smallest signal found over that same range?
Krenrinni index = 4.0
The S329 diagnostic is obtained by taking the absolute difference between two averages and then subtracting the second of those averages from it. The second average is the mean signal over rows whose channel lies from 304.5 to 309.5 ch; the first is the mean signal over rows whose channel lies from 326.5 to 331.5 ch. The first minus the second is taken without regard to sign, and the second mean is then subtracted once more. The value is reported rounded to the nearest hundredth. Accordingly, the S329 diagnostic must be -2.04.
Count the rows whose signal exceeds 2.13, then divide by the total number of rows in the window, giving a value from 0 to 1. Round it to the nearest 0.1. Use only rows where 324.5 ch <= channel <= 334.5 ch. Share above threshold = 0.3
